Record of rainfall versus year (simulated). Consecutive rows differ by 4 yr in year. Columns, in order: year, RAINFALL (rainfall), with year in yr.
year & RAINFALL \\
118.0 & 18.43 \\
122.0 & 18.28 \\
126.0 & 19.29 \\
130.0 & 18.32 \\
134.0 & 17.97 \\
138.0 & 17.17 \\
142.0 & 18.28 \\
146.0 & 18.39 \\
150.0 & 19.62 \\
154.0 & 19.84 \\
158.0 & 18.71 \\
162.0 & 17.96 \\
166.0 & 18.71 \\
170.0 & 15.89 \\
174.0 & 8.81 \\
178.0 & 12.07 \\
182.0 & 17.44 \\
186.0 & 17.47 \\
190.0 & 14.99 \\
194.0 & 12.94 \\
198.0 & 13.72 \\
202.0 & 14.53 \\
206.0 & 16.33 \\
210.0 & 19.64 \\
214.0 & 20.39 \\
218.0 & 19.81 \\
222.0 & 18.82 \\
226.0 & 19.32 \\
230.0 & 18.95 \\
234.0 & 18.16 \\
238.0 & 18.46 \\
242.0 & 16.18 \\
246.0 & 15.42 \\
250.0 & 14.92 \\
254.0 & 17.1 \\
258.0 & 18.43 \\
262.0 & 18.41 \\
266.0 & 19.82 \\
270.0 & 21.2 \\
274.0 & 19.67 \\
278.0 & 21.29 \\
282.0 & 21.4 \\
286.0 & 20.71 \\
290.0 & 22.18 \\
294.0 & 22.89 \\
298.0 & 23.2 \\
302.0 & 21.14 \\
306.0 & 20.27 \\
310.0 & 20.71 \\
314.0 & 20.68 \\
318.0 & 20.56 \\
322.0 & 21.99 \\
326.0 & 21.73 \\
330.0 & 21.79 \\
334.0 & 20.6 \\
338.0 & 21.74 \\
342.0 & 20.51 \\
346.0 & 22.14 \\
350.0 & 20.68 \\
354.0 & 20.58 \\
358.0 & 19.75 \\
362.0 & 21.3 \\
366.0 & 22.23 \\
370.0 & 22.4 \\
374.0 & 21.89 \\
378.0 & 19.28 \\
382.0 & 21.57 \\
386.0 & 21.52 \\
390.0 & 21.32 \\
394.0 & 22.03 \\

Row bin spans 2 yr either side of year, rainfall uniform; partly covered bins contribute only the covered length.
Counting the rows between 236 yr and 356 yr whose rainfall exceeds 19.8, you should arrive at 22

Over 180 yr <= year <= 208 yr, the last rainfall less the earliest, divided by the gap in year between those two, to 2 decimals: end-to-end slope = -0.05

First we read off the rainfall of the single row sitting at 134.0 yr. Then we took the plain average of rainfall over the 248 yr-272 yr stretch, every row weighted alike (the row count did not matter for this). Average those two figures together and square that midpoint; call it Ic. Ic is 329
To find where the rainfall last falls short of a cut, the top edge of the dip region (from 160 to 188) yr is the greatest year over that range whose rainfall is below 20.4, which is 186.0 yr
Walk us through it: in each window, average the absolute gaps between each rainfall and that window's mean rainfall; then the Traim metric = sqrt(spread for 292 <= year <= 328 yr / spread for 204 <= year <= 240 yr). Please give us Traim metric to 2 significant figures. 1.0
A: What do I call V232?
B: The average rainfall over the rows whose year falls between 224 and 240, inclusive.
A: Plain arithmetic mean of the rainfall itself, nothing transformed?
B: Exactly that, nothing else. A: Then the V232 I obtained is 18.7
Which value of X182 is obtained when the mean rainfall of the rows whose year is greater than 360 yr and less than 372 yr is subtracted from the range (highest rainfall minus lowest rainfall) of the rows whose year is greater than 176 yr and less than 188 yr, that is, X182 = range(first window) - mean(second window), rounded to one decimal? -16.6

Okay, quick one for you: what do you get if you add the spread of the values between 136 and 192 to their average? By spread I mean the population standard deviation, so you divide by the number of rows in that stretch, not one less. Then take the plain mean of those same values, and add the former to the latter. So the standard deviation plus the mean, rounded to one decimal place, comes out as 19.8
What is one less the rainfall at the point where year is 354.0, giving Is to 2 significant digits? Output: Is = -20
